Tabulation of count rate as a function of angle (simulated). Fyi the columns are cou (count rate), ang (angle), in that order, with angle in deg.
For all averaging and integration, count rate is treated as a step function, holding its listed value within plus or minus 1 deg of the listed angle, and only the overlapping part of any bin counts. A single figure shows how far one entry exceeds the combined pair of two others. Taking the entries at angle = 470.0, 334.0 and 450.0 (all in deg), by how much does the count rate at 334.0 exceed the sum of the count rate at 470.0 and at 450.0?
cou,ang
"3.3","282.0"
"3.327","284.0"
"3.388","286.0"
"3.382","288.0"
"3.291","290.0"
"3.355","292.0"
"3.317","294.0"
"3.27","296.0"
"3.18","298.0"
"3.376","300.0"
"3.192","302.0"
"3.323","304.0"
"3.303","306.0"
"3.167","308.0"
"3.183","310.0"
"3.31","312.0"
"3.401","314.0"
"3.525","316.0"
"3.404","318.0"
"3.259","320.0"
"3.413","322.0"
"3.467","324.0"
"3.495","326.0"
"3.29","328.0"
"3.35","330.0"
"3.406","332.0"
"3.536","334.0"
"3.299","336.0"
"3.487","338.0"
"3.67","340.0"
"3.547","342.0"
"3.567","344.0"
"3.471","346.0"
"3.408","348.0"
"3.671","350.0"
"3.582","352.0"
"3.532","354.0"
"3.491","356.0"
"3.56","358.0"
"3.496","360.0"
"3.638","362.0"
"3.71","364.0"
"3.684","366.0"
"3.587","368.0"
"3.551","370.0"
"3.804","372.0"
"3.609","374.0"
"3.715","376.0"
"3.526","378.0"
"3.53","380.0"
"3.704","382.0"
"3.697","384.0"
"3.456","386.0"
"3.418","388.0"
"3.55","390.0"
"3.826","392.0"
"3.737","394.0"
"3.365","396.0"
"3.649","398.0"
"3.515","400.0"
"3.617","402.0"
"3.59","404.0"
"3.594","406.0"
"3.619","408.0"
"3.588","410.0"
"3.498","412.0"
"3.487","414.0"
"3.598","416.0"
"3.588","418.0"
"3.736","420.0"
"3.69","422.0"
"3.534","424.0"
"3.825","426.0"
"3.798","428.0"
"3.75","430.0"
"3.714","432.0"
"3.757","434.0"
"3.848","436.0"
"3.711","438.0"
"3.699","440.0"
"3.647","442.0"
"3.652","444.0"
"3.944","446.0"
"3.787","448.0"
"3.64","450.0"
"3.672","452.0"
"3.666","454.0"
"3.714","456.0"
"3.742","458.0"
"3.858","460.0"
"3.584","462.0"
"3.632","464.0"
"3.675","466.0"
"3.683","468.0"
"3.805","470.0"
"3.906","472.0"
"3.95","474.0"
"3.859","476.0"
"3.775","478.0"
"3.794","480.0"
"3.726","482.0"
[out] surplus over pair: -3.9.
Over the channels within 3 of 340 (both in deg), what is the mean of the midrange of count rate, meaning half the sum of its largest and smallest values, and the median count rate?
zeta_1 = 3.56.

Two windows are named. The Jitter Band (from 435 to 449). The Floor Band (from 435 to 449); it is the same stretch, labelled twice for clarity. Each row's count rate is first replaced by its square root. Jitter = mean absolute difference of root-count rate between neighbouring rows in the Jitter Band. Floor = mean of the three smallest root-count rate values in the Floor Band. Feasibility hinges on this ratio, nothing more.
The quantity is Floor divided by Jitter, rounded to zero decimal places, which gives 68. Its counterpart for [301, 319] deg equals 68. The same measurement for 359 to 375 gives 61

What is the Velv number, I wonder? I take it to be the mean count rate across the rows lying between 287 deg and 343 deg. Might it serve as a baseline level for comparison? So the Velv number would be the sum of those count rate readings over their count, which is 3.36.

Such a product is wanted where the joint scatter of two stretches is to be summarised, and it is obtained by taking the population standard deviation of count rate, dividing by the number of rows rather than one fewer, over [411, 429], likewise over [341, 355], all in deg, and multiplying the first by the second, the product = 0.0093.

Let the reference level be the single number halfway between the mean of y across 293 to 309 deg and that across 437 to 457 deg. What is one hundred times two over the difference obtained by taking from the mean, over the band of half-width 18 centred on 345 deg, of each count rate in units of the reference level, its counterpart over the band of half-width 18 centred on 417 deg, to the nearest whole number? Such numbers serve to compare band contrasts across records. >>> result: -5031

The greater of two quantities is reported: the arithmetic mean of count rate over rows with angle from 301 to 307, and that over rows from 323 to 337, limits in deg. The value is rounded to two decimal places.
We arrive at 3.41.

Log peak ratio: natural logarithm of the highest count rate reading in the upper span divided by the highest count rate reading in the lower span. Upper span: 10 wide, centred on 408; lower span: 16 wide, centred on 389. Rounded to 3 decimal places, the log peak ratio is -0.056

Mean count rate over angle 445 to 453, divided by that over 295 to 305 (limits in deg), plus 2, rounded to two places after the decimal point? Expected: 3.15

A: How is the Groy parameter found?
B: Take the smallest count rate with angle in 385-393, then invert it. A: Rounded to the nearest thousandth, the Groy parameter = 0.293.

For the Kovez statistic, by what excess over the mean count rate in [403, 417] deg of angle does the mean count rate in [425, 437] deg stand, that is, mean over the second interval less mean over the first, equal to 0.21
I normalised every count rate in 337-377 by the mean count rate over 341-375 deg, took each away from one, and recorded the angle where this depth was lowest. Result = 372.0 deg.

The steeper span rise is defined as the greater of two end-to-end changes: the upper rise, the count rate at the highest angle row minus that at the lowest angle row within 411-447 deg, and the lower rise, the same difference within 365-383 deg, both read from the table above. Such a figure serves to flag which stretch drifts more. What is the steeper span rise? 0.45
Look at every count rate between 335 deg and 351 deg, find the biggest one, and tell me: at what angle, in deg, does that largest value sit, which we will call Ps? 350.0 deg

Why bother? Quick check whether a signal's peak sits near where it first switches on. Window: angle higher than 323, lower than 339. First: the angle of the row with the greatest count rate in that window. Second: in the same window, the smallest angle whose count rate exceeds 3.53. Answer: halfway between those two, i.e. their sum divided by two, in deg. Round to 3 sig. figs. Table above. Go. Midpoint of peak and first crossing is 334 deg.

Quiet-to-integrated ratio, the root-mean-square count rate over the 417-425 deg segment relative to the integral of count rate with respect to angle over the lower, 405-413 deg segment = 0.127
